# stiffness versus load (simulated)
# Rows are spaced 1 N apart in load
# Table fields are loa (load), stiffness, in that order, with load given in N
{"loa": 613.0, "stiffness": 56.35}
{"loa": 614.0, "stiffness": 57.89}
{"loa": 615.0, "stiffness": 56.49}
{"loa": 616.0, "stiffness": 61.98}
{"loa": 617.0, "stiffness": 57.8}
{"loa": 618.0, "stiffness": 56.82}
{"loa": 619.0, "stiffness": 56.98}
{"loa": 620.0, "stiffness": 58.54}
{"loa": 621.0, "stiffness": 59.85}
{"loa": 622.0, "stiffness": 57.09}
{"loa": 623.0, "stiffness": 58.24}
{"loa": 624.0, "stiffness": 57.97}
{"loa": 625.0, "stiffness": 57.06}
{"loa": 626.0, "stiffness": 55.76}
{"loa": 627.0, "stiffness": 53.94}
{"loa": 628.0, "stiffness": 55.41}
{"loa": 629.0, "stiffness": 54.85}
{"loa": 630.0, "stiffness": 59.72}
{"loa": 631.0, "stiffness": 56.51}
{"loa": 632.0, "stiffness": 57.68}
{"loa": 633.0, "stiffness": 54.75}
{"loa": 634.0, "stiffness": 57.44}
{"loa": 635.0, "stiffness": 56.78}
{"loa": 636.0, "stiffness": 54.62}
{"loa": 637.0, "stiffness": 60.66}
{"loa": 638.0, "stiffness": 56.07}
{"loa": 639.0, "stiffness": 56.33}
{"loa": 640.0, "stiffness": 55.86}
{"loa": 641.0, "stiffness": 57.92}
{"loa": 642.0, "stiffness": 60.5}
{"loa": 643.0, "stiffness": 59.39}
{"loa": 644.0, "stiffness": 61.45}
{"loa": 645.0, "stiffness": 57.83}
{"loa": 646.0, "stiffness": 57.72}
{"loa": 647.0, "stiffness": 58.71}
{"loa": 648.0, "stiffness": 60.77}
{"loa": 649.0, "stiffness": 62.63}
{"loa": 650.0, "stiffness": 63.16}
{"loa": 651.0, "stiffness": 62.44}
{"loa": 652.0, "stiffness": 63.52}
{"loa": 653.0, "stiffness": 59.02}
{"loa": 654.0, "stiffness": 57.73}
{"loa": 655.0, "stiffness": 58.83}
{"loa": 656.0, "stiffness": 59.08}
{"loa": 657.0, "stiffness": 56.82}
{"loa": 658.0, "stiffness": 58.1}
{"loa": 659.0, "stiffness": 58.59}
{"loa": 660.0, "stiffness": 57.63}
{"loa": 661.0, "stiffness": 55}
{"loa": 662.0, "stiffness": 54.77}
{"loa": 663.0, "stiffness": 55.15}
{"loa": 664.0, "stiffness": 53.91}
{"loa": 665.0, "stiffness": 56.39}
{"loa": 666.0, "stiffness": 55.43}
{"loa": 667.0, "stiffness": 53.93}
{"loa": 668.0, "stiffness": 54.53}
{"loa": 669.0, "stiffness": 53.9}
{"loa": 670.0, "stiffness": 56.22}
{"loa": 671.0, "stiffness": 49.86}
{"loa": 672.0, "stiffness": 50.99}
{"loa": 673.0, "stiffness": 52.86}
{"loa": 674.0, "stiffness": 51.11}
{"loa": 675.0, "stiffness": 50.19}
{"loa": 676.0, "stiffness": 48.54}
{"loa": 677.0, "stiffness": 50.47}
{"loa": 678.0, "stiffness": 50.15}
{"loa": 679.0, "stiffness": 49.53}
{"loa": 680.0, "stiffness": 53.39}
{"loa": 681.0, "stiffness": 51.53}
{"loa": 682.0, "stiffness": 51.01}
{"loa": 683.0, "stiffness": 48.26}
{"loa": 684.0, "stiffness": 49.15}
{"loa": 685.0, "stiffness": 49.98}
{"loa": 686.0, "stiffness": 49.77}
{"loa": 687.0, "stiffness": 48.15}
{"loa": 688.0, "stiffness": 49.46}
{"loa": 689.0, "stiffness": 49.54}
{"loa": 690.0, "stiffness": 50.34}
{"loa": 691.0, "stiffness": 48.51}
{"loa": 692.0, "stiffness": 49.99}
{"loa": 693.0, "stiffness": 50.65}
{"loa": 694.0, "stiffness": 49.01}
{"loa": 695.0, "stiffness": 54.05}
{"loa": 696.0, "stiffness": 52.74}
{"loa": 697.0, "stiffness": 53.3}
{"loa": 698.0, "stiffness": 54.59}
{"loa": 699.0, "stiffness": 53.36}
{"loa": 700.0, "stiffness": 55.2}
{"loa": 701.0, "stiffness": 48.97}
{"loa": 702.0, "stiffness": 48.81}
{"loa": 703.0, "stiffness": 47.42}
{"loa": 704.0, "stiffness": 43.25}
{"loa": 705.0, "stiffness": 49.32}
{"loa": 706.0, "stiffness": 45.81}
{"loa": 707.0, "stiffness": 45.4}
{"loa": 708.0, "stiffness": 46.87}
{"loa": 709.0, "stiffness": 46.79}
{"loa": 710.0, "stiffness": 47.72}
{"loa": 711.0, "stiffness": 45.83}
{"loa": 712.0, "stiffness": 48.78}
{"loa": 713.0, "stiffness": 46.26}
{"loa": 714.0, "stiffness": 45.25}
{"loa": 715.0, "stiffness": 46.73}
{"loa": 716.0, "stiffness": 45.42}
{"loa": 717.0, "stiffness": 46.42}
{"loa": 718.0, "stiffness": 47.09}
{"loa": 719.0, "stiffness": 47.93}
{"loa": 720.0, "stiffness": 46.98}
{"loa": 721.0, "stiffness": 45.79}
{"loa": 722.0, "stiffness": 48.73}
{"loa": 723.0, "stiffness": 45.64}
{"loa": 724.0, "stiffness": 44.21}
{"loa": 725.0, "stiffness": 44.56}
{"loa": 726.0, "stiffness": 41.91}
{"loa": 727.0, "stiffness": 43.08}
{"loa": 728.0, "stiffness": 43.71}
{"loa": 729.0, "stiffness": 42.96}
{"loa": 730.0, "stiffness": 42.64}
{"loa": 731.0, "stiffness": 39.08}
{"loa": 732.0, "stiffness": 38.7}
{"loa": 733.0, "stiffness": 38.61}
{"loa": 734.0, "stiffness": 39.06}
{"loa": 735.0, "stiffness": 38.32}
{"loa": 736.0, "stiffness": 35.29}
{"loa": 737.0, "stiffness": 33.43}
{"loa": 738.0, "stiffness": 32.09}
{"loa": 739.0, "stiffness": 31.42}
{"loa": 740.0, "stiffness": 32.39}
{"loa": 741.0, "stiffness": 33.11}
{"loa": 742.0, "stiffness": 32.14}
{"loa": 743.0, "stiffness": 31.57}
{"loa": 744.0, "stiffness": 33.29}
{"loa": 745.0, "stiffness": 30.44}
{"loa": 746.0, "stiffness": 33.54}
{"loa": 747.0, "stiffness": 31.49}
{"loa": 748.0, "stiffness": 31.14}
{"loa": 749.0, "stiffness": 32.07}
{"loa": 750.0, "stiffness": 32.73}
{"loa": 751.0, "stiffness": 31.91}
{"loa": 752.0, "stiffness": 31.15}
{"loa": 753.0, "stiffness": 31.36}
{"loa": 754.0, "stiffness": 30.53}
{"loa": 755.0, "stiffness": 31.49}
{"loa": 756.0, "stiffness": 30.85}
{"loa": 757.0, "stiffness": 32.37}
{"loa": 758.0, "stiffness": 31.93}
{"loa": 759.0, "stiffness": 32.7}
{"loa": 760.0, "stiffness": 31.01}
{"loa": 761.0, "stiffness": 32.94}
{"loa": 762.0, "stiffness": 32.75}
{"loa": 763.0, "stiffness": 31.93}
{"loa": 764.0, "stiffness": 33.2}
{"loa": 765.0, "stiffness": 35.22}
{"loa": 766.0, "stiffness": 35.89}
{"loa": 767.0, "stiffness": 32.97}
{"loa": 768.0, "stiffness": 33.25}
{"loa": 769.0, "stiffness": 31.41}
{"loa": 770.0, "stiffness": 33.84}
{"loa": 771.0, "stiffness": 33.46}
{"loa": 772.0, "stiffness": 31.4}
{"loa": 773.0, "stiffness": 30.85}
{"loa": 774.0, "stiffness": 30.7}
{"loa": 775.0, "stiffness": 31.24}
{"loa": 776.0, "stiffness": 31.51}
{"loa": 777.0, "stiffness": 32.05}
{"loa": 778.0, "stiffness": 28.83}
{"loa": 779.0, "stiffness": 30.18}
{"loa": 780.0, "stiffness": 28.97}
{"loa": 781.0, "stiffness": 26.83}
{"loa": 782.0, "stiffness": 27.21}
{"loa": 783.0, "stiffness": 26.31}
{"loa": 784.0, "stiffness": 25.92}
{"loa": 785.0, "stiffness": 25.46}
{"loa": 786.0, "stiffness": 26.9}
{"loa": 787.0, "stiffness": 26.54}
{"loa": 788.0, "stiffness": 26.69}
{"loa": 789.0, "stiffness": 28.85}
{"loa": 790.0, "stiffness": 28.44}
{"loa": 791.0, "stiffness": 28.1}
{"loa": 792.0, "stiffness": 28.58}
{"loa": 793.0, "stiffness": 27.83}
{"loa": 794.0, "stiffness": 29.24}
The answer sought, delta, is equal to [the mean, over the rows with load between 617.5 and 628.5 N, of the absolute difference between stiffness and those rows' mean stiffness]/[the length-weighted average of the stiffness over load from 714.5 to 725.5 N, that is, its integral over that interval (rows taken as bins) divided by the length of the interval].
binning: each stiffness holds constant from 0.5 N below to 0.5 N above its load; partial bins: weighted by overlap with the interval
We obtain 0.025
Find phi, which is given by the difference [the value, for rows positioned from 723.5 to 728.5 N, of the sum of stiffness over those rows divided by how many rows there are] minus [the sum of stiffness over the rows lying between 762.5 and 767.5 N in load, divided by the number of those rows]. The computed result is 10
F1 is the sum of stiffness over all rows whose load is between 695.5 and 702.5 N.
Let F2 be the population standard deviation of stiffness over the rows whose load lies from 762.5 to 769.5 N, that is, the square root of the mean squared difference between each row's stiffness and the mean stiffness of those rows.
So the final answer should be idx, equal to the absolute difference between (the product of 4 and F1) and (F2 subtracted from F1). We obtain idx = 1102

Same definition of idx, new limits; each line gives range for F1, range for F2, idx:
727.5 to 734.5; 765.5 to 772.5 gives 856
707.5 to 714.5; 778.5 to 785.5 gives 984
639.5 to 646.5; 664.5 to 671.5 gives 1234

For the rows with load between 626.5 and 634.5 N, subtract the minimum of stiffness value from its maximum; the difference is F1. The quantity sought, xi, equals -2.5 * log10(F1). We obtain -1.90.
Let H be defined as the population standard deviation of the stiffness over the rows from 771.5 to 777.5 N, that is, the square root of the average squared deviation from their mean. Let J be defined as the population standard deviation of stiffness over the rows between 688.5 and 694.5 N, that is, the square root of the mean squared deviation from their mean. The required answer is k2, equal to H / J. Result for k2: 0.60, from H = 0.44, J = 0.7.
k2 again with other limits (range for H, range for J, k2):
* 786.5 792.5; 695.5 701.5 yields 0.46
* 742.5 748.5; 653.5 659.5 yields 1.48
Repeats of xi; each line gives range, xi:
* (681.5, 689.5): -1.14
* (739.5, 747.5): -1.23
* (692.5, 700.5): -1.98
